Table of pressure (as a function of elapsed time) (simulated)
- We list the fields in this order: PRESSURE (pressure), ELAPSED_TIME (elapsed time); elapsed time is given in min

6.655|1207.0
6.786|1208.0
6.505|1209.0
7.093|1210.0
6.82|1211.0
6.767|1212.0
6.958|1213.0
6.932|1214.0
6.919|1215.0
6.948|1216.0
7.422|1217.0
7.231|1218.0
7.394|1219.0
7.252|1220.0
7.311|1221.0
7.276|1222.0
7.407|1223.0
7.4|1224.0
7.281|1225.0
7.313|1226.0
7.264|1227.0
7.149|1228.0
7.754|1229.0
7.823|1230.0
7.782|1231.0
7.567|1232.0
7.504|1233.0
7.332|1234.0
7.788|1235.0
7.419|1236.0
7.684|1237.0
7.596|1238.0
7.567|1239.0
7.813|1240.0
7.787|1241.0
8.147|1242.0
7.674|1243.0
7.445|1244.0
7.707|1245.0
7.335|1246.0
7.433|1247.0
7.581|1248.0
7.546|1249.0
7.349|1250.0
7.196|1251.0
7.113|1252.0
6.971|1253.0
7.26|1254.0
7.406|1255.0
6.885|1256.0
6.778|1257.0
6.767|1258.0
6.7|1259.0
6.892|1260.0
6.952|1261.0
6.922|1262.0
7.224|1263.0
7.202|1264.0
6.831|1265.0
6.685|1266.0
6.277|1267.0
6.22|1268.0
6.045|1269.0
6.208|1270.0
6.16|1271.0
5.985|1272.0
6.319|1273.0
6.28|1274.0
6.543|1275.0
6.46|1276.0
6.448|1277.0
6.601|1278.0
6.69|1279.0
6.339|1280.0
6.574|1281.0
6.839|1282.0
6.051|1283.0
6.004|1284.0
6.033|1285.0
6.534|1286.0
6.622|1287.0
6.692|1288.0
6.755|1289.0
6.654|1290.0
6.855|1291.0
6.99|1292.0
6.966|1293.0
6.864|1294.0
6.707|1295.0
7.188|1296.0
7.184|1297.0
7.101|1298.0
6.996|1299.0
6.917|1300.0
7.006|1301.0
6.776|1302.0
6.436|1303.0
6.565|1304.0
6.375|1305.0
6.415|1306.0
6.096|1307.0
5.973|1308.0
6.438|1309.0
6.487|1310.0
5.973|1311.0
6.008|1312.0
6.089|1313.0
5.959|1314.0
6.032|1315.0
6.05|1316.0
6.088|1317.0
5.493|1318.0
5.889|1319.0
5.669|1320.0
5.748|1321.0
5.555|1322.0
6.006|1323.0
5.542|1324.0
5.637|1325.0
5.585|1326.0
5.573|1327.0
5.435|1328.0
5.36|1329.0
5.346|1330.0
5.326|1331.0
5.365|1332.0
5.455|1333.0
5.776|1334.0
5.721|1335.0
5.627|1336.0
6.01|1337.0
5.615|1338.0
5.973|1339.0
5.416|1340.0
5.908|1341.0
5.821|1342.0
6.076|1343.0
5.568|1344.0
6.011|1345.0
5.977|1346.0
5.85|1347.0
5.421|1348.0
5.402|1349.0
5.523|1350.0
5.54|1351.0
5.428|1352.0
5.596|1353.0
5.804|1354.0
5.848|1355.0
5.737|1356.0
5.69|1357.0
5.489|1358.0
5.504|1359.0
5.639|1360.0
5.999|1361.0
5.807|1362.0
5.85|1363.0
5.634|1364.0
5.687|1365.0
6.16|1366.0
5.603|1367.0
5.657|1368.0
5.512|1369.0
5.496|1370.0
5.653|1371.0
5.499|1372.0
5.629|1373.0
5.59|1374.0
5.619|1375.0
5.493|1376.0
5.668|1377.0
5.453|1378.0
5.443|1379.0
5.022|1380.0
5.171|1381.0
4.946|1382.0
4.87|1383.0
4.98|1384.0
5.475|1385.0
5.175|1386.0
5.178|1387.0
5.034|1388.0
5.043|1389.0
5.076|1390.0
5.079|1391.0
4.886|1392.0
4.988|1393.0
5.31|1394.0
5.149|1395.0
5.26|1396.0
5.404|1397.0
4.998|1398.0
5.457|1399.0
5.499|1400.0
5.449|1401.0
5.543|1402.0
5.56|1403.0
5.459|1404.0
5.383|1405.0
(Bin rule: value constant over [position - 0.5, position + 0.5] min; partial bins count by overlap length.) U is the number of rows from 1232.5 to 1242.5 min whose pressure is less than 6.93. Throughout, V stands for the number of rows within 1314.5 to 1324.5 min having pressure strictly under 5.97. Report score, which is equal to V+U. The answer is 6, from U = 0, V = 6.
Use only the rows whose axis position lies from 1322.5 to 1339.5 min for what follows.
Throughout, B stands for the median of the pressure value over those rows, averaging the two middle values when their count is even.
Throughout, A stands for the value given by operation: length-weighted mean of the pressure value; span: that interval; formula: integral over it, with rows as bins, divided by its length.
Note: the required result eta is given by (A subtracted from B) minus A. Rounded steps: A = 5.6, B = 5.6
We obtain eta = -5.6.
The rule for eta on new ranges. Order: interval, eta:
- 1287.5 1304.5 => -6.9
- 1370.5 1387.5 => -5.2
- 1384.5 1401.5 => -5.2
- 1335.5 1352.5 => -5.8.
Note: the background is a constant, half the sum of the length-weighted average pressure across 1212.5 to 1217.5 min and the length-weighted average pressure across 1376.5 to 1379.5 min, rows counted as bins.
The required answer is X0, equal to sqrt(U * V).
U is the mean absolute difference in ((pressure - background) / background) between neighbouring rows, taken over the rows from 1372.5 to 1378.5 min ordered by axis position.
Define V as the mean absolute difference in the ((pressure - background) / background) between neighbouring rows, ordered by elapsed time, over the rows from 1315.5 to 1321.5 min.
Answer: 0.028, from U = 0.019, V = 0.042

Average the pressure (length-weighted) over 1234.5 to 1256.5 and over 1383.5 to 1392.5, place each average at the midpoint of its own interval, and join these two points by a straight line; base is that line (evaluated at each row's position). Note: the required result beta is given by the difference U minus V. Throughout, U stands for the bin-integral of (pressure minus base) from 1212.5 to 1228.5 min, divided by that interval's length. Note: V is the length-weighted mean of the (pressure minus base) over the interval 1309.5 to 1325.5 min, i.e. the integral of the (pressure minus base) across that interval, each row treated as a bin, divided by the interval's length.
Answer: -0.3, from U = -0.7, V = -0.39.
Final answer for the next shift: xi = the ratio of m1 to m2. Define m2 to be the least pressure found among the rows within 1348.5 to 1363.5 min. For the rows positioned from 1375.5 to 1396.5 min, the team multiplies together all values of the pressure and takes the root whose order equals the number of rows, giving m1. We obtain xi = 0.96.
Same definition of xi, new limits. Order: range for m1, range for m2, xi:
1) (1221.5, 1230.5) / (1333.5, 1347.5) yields 1.37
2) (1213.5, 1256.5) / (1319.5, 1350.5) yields 1.39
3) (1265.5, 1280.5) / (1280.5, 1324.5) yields 1.16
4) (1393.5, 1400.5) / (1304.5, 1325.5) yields 0.96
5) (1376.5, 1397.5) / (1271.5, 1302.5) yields 0.86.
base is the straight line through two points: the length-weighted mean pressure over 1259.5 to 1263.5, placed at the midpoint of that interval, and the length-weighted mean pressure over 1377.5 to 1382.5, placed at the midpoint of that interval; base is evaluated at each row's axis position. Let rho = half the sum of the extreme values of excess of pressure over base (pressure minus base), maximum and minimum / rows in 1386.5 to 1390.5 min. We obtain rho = 0.0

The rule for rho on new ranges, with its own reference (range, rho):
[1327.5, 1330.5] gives -0.6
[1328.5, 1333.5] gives -0.5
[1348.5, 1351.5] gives -0.2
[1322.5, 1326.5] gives -0.3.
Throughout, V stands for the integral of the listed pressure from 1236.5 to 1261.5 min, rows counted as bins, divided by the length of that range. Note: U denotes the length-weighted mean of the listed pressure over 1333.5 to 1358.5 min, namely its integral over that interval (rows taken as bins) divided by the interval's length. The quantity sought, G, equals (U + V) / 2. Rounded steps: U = 5.7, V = 7.34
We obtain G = 6.5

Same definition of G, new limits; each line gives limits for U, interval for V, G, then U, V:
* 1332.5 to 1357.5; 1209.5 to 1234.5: 6.5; 5.7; 7.28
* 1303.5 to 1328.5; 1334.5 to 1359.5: 5.8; 5.9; 5.70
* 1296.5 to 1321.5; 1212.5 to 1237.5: 6.8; 6.3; 7.36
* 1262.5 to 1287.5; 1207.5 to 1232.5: 6.8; 6.4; 7.21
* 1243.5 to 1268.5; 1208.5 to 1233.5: 7.2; 7.1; 7.24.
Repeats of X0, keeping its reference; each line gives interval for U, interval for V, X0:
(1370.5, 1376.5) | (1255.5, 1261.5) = 0.015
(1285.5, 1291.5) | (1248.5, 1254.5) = 0.021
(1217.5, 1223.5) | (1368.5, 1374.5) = 0.016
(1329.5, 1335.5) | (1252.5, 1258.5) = 0.024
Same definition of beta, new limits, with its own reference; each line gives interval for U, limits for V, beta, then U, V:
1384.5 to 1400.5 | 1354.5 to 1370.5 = 0.0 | 0.2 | 0.18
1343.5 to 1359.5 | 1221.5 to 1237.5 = 0.2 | -0.1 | -0.27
